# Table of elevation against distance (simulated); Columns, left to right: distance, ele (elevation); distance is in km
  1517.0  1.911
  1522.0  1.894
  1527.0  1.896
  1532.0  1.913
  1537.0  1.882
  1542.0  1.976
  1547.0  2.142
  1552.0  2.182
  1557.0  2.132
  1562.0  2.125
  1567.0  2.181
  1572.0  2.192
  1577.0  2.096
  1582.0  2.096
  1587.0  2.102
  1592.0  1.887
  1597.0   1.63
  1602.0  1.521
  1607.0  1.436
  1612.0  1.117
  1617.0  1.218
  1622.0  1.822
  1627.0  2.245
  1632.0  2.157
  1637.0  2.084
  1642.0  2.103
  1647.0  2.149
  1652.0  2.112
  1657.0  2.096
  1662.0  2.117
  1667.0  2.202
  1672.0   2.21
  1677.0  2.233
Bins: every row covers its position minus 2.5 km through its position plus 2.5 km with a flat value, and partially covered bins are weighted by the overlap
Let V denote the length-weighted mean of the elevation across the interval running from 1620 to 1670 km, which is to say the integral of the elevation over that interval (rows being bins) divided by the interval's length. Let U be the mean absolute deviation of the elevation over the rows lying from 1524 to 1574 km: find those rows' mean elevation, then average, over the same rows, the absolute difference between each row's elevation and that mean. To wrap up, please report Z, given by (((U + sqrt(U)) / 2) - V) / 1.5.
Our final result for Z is -1.26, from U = 0.116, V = 2.11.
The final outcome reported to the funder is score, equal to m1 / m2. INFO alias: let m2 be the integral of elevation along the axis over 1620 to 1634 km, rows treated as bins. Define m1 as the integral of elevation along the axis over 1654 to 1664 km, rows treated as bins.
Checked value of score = 0.7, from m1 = 21.1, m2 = 29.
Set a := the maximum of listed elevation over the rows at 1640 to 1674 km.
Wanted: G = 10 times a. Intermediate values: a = 2.21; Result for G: 22.1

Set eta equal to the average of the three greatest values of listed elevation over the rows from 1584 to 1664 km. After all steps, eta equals 2.18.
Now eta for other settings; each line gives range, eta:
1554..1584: 2.17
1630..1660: 2.14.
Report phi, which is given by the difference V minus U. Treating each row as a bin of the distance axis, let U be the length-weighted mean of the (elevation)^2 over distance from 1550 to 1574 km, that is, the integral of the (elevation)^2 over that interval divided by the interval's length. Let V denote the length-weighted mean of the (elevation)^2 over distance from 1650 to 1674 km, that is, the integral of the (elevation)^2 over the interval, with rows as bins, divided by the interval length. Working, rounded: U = 4.7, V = 4.61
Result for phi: -0.1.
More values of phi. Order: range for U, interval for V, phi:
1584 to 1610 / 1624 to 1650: 1.6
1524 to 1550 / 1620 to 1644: 0.5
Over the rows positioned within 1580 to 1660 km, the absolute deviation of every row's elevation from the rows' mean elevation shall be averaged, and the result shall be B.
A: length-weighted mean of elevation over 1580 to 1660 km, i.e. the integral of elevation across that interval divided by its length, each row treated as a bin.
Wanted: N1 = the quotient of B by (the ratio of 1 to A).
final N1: 0.56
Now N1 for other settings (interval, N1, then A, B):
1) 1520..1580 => 0.24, 2.05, 0.12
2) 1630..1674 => 0.08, 2.14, 0.04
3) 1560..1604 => 0.40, 1.98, 0.20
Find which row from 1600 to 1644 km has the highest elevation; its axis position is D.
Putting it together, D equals 1627.0 km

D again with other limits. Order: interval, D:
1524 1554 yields 1552.0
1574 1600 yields 1587.0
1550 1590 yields 1572.0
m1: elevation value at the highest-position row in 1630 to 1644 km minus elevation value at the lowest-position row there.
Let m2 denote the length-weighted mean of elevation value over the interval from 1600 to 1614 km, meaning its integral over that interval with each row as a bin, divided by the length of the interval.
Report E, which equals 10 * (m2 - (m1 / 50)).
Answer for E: 13.6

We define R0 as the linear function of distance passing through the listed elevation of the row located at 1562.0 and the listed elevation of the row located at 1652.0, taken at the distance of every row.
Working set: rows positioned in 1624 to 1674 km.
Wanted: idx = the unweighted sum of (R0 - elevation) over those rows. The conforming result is 0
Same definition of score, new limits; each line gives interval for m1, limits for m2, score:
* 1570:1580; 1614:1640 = 0.4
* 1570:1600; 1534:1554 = 1.5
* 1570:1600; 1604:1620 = 2.9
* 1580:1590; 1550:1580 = 0.3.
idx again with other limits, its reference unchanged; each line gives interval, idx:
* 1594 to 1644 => 4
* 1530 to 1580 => 0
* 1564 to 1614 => 3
